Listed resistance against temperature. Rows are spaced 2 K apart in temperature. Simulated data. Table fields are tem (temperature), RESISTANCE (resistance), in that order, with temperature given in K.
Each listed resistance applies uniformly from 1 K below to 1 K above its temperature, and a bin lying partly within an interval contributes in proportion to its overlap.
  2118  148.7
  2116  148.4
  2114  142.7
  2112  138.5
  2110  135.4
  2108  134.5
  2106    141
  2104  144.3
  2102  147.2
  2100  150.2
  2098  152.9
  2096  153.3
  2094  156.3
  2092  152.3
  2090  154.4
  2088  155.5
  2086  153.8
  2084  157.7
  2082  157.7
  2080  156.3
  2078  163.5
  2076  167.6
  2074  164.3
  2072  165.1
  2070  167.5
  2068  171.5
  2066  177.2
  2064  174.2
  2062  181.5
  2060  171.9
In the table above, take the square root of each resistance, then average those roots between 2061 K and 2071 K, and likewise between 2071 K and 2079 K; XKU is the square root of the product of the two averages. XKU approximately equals 13.0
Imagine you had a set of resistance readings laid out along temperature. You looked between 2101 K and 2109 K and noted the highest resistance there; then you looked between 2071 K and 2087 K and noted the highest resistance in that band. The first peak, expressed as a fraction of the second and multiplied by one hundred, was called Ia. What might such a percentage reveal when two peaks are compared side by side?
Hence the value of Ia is 87.8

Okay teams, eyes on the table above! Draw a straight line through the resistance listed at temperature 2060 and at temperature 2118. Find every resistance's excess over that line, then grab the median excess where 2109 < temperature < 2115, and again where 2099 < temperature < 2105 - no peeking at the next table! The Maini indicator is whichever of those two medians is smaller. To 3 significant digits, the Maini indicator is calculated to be -12.6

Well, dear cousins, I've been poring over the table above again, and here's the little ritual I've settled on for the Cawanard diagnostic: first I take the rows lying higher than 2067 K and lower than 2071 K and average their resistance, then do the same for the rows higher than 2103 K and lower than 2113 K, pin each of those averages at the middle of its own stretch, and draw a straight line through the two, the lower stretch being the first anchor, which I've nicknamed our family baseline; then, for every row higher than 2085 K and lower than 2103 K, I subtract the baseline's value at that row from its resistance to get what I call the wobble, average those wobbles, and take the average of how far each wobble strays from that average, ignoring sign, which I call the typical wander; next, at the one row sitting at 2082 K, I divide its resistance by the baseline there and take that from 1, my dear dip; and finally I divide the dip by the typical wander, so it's 0.0039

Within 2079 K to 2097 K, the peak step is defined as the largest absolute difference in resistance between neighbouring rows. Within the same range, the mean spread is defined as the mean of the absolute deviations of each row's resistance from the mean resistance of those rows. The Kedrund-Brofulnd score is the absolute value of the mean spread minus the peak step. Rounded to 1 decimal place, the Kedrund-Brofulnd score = 2.4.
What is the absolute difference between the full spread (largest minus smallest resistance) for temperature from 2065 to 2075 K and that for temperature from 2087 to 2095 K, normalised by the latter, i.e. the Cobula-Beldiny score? 2.2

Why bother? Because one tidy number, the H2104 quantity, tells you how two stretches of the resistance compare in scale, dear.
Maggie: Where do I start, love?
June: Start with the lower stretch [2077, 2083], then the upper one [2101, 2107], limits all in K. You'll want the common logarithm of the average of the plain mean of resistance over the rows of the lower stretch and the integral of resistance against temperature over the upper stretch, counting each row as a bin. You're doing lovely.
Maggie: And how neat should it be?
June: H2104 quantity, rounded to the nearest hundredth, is 2.71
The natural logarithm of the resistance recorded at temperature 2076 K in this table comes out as 5.12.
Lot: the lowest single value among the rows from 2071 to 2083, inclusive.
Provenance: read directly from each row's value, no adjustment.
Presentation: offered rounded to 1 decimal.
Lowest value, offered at 156.3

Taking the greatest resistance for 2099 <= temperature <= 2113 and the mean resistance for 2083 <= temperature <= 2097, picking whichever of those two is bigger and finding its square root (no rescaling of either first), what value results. 12.4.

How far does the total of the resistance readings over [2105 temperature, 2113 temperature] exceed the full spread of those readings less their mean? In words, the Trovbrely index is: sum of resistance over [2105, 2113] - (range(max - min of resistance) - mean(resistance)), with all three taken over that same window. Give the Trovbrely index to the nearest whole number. 680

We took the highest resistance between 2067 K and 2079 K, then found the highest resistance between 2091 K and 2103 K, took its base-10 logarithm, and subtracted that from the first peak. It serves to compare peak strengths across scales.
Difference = 169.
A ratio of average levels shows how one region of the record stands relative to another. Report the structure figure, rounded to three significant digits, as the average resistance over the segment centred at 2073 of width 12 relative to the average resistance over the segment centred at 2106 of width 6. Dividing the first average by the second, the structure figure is 1.19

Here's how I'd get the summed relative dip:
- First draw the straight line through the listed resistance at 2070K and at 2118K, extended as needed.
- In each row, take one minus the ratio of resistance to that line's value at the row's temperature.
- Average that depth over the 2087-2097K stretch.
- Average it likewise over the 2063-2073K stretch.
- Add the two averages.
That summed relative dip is 0.01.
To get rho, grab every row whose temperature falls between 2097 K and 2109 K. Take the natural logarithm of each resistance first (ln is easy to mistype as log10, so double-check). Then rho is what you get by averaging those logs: 4.98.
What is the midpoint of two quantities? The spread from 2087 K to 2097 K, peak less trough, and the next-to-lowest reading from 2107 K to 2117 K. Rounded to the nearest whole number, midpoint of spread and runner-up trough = 70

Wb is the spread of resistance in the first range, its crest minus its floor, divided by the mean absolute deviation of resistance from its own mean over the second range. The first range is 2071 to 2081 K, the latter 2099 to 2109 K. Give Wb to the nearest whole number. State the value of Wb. 2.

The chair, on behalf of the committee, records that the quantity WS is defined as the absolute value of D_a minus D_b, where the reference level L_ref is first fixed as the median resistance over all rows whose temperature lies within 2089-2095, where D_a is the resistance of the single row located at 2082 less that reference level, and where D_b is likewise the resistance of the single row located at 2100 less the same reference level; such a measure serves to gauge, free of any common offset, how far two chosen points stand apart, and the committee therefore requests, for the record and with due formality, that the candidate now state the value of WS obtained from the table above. 7.5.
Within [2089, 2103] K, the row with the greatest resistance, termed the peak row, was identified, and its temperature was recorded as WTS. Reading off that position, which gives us 2094 K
